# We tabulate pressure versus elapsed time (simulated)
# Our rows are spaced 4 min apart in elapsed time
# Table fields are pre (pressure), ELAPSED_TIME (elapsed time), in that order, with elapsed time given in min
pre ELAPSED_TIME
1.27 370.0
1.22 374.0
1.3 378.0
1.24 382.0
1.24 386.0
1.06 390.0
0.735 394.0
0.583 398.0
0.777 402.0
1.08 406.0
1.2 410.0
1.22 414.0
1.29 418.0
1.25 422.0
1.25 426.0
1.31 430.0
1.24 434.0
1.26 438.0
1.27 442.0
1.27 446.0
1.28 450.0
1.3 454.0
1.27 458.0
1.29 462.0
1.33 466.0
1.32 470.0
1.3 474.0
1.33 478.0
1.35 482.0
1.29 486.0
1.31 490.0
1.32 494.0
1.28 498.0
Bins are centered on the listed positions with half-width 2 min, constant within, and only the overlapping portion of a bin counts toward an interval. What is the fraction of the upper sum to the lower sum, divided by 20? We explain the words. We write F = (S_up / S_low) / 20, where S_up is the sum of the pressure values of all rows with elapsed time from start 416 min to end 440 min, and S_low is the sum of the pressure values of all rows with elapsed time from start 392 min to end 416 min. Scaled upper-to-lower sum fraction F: 0.068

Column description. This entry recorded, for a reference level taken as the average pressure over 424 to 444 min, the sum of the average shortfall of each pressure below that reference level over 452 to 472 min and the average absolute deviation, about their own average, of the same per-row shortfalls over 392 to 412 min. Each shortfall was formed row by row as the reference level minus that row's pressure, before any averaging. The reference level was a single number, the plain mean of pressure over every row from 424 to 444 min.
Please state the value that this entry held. 0.18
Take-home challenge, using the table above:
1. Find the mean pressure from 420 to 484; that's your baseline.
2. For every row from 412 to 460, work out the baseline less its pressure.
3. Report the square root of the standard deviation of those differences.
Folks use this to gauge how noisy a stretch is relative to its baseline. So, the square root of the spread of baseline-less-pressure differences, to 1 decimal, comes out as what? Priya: 0.2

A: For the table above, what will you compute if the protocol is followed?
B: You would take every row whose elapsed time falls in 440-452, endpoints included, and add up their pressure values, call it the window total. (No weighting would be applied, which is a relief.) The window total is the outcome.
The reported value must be 3.8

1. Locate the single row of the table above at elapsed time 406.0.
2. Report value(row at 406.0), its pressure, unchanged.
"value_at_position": 1.08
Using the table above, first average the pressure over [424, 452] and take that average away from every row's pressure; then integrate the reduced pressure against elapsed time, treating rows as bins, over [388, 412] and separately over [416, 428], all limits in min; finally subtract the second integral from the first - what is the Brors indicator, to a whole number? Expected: -9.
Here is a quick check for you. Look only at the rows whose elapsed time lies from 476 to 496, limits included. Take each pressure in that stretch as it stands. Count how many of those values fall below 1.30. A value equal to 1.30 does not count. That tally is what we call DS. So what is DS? 1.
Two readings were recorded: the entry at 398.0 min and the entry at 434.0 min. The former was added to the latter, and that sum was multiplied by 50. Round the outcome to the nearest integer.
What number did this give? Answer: 91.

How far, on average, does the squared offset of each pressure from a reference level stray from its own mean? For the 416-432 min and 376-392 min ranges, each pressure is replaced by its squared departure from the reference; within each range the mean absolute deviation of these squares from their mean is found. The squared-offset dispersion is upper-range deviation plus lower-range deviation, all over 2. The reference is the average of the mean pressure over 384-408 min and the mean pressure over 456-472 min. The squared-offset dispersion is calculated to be 0.0088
